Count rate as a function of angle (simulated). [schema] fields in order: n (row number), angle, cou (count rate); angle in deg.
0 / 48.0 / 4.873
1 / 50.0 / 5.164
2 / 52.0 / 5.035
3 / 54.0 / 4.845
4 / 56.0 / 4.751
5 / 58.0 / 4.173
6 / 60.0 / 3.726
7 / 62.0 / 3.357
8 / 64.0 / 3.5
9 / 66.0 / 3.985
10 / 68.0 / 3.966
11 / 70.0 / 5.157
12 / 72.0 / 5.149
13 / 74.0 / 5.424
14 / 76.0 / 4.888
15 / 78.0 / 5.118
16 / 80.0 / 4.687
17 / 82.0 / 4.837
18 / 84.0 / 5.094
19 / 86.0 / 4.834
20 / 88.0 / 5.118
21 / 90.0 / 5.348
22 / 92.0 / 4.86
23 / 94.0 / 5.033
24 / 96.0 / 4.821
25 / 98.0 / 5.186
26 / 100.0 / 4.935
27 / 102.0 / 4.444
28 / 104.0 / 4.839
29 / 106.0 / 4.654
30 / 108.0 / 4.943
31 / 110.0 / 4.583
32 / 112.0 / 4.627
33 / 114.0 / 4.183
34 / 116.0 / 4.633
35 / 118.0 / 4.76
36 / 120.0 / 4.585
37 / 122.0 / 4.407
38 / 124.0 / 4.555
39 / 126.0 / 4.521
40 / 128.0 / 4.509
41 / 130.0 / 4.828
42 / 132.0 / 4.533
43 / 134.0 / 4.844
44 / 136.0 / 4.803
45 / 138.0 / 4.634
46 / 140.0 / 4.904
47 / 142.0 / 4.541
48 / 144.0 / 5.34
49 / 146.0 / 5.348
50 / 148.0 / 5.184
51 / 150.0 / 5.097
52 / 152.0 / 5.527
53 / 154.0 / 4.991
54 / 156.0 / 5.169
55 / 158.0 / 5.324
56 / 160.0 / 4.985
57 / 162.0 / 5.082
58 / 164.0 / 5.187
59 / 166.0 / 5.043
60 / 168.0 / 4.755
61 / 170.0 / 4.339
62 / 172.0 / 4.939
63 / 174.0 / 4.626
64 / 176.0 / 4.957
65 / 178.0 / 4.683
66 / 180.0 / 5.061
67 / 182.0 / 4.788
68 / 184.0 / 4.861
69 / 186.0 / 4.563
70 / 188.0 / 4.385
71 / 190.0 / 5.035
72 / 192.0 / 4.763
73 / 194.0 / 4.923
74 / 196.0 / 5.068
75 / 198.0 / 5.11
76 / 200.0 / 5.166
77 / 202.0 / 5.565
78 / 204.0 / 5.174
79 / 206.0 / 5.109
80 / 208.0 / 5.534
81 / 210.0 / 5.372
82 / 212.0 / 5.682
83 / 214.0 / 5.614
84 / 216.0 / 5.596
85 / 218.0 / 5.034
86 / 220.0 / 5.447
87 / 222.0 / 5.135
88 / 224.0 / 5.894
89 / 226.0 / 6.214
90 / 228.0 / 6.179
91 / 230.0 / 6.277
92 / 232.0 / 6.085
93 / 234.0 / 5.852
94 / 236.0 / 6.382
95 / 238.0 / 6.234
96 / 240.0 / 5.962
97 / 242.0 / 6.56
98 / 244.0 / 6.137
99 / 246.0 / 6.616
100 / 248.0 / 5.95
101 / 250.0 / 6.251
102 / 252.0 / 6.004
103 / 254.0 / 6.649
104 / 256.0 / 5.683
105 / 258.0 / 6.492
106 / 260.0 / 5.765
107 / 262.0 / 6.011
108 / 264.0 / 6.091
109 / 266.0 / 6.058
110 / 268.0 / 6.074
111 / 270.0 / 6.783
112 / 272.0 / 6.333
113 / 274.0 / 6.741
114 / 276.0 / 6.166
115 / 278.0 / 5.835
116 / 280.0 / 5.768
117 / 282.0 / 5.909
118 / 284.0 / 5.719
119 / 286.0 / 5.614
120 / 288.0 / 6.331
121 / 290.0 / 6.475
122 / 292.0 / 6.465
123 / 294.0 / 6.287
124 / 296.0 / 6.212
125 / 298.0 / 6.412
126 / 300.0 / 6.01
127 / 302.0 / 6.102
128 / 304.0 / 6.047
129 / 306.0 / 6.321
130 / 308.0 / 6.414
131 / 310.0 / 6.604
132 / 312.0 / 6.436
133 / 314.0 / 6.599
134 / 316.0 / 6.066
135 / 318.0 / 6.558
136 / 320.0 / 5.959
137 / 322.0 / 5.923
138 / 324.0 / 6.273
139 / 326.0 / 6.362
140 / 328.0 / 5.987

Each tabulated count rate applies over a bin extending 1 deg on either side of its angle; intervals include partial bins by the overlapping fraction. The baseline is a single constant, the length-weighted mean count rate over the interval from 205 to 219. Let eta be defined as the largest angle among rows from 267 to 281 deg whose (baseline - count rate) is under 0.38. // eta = 280.0 deg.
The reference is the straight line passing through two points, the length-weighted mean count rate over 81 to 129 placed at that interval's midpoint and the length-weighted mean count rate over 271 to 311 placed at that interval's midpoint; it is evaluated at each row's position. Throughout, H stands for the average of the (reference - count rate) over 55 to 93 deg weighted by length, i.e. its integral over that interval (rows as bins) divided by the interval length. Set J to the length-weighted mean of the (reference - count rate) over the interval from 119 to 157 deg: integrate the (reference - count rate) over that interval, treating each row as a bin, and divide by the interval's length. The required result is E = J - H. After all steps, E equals 0.26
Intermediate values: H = -0.10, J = 0.16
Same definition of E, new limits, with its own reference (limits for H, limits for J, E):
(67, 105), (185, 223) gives 0.67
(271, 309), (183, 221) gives 0.33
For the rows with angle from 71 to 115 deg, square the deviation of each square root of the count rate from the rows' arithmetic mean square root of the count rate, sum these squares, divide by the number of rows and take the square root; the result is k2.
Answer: 0.065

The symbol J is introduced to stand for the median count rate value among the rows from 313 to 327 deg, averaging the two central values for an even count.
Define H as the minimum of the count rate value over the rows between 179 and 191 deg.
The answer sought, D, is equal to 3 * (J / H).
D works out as 4.3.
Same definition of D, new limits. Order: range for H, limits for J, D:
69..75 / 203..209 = 3.0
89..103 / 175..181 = 3.3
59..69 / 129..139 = 4.3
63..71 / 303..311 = 5.5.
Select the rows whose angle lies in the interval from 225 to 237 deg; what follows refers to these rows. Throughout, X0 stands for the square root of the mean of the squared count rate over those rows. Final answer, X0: 6.2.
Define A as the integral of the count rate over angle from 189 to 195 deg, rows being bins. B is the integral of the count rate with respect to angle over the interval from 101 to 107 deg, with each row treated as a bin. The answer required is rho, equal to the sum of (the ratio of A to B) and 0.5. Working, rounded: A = 29.4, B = 28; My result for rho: 1.56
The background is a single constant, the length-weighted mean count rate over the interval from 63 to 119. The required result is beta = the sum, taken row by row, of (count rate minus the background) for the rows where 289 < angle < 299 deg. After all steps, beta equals 8.0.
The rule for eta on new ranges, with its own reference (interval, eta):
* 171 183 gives 180.0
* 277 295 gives 294.0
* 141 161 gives 158.0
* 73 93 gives 90.0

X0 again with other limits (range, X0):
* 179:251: 5.6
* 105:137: 4.6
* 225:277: 6.2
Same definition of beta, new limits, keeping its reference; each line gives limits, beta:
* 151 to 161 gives 2.1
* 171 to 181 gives 0.4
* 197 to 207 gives 2.3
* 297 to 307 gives 7.0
